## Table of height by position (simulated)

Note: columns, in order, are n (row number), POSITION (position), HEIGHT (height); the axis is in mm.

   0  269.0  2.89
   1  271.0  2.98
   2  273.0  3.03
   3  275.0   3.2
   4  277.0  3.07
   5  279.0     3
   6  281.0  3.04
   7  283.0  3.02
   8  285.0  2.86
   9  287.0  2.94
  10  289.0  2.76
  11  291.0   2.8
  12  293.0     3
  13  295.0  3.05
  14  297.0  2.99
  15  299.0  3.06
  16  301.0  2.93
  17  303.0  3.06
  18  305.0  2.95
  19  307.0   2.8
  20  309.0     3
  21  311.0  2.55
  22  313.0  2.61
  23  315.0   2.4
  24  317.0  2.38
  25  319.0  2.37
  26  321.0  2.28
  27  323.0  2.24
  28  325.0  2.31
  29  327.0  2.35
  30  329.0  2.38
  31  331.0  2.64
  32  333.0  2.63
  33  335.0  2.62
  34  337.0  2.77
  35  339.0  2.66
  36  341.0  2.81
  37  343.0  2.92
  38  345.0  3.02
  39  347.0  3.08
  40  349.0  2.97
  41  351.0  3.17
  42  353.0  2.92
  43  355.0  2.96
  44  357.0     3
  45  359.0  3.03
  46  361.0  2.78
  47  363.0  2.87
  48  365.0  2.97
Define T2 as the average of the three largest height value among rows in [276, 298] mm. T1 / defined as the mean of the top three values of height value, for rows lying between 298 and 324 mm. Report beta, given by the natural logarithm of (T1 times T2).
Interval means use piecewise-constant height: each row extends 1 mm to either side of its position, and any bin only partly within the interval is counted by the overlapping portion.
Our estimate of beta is 2.23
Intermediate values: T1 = 3.04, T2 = 3.05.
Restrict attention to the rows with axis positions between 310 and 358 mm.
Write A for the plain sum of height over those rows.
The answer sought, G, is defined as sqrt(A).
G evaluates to 8.0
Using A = 64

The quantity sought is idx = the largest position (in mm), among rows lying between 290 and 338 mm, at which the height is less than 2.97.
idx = 337.0 mm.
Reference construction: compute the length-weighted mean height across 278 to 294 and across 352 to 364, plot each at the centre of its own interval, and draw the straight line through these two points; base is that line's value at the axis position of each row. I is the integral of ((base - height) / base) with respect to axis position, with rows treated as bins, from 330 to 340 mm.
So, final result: 0.9 mm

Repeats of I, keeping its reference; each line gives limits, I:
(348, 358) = -0.3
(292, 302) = -0.3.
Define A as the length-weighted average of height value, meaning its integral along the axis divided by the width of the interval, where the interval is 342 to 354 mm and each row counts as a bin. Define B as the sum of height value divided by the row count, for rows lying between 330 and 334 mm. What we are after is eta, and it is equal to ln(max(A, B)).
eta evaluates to 1.10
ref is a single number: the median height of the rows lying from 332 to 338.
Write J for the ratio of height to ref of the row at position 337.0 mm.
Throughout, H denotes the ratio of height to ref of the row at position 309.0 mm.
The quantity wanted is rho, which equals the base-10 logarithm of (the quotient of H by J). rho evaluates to 0.03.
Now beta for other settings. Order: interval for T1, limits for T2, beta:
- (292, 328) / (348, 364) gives 2.24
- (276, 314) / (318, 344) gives 2.16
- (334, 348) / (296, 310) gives 2.21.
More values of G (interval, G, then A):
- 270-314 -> 8.0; 65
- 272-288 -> 4.9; 24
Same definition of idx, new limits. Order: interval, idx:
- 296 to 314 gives 313.0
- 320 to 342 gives 341.0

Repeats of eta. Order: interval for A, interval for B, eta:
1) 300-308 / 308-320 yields 1.08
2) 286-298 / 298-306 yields 1.10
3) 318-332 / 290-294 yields 1.06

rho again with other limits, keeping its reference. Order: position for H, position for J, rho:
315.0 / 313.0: -0.04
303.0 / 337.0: 0.04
